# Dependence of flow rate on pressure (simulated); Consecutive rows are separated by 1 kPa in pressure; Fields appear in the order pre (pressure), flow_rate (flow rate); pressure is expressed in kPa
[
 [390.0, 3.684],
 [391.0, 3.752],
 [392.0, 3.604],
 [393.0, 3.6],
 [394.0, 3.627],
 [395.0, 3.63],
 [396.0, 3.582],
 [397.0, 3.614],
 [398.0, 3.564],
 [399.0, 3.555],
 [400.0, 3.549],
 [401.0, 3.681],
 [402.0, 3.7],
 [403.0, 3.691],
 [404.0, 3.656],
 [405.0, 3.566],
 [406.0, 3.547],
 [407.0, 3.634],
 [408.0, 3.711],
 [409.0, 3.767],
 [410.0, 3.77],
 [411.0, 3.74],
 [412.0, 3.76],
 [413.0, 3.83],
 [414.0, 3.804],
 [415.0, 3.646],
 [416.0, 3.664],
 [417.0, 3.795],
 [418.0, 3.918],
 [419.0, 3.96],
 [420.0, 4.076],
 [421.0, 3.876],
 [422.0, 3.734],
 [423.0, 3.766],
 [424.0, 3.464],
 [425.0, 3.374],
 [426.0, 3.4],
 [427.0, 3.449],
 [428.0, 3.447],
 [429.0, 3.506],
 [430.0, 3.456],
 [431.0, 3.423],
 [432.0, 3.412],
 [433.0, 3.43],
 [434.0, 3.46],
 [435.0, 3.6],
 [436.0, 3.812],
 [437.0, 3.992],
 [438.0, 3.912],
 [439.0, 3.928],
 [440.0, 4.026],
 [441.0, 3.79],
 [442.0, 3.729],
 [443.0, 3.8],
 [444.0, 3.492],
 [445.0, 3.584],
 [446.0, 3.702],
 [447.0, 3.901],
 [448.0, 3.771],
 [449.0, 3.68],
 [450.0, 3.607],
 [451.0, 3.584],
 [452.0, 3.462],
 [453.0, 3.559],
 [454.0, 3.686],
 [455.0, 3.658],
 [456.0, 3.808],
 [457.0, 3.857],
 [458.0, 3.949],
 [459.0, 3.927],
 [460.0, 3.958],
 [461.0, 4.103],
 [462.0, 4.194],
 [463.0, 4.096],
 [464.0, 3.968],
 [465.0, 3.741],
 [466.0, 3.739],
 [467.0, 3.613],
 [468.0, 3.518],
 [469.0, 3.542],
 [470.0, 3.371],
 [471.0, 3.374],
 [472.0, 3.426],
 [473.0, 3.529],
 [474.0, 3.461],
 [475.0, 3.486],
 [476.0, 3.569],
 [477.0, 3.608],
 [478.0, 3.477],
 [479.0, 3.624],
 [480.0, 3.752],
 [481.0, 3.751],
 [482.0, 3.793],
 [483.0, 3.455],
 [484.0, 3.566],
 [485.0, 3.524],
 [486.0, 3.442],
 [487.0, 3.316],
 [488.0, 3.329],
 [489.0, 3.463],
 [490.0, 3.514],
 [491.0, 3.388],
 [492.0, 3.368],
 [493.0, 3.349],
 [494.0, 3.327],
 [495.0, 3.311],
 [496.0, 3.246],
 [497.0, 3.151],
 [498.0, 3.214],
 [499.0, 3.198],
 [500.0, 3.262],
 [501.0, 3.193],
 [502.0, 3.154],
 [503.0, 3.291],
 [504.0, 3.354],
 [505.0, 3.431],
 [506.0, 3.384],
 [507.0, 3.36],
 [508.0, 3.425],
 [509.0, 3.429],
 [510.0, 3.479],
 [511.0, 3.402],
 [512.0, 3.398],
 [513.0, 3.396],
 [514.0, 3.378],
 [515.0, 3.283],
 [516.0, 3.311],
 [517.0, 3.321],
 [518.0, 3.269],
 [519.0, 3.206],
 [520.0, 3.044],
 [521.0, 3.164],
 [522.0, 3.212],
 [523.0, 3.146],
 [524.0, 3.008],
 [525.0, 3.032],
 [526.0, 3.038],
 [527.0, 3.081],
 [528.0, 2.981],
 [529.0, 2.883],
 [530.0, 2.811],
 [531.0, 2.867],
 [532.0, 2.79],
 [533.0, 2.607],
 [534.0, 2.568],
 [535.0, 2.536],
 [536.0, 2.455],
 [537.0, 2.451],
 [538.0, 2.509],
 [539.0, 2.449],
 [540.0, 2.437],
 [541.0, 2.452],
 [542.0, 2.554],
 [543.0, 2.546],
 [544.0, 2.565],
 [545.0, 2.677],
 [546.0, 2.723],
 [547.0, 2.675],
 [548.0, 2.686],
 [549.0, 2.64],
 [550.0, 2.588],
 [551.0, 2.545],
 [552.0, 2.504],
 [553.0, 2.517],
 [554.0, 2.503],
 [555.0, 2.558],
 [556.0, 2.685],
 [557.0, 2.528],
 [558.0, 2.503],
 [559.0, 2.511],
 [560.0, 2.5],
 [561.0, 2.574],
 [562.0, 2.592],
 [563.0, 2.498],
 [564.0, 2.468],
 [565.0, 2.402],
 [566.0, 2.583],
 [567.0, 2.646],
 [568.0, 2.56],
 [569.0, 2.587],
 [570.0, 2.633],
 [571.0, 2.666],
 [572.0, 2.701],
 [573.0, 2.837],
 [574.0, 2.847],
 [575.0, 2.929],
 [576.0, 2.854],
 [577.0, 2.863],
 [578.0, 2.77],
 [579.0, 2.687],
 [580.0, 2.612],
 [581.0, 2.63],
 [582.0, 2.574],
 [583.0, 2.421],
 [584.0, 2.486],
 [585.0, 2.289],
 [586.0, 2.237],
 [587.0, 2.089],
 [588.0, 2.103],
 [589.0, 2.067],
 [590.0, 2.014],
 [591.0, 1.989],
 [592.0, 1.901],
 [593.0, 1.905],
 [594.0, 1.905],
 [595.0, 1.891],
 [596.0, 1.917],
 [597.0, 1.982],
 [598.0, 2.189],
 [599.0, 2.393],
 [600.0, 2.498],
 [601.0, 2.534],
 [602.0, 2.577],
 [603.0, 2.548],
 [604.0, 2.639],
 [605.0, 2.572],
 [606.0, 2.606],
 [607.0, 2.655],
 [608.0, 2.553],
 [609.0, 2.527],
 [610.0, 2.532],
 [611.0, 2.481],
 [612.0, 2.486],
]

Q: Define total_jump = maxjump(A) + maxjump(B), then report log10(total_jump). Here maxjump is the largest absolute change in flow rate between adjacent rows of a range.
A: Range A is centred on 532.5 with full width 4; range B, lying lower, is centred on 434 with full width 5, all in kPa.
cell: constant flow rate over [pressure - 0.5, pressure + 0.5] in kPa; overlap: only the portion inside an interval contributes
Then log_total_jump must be -0.40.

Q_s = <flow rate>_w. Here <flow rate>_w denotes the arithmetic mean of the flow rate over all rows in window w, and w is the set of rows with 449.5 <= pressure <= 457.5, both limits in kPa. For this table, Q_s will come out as 3.65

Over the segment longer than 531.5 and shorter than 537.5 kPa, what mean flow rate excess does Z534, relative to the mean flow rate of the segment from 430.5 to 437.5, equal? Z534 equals -1.0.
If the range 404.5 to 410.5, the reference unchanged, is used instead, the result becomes 0.1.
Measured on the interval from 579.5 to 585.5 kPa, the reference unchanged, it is -1.1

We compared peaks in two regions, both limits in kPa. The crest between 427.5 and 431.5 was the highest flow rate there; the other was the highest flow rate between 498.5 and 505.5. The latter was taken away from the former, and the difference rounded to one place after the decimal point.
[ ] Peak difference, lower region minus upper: 0.1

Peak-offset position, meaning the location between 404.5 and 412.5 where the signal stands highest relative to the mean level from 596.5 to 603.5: 410.0 kPa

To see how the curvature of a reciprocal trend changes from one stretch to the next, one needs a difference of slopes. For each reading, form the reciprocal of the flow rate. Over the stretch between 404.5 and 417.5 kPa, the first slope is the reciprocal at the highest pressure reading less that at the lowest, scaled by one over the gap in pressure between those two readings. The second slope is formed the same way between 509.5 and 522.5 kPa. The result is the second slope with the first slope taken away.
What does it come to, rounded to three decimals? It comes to 0.003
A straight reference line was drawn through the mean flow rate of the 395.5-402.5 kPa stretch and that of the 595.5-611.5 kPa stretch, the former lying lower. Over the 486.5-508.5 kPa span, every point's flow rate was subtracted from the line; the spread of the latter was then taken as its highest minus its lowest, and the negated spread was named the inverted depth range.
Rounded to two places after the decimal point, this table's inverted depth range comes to -0.34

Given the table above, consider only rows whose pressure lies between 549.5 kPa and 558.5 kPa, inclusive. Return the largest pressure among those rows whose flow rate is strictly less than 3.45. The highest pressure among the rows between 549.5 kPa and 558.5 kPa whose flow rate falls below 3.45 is 558.0 kPa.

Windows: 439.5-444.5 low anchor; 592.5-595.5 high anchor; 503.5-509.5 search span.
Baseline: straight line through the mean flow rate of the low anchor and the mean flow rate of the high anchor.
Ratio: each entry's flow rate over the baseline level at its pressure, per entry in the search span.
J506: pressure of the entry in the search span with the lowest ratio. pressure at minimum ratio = 504.0 kPa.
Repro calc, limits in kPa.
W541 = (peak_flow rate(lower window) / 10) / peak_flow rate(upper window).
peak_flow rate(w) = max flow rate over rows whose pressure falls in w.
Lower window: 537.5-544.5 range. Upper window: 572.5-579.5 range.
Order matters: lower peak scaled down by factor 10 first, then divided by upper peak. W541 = 0.088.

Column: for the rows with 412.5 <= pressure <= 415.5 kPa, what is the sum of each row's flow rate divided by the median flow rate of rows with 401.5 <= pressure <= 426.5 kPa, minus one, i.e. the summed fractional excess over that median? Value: 0.0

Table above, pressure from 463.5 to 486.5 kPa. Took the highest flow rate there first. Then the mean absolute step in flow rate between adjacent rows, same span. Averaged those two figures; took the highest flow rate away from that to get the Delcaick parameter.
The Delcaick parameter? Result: -1.94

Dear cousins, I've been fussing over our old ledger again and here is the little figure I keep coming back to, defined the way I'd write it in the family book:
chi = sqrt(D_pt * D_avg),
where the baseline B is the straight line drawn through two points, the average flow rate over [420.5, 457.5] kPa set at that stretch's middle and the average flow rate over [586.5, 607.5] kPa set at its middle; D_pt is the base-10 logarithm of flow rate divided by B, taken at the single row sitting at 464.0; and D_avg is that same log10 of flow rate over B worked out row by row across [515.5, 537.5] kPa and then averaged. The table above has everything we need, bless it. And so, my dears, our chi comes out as 0.025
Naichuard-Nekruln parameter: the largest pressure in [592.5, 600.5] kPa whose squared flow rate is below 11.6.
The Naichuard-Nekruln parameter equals 600.0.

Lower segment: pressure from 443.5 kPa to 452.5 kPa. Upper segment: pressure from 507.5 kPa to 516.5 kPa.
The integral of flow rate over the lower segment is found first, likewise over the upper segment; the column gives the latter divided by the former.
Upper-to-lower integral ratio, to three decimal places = 0.930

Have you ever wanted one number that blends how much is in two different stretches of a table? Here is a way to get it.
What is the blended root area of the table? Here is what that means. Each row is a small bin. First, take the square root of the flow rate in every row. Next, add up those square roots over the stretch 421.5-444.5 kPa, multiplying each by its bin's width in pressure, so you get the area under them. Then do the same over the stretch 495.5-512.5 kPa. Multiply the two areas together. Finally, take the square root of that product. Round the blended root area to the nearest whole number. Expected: 37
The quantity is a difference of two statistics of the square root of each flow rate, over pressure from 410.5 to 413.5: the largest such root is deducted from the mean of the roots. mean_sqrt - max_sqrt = -0.014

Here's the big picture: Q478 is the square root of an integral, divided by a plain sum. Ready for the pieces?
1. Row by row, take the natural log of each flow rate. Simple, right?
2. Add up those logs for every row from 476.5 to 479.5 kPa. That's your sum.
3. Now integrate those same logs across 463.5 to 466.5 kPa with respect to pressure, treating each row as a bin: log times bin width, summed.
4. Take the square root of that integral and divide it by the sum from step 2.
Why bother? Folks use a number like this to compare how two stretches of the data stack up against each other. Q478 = 0.53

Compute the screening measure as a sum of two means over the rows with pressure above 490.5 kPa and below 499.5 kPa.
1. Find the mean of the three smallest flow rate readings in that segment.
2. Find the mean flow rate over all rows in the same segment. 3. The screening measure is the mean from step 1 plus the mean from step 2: 6.5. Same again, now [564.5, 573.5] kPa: 5.1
